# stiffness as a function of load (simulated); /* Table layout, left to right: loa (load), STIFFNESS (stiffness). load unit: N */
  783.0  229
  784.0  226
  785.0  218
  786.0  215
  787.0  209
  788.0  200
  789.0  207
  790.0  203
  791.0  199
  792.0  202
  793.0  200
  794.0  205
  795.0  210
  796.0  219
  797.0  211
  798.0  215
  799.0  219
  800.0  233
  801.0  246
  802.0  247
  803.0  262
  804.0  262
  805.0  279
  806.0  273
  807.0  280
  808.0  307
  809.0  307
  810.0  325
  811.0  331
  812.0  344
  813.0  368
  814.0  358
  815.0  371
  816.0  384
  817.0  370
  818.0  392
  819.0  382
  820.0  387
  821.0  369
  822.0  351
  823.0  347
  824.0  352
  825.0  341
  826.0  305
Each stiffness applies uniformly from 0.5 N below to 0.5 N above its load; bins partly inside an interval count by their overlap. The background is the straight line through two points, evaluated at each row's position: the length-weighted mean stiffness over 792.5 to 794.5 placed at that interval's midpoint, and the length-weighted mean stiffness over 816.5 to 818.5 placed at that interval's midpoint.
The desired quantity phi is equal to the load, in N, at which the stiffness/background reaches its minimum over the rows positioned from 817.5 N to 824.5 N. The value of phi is 824.0 N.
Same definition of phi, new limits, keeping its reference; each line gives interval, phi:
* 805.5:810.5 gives 806.0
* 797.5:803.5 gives 799.0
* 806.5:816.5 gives 807.0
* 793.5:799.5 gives 799.0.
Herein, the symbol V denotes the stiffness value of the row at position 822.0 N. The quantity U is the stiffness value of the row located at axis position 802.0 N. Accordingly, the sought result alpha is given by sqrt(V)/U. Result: 0.076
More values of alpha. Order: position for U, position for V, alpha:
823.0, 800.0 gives 0.044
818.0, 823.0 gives 0.048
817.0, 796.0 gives 0.040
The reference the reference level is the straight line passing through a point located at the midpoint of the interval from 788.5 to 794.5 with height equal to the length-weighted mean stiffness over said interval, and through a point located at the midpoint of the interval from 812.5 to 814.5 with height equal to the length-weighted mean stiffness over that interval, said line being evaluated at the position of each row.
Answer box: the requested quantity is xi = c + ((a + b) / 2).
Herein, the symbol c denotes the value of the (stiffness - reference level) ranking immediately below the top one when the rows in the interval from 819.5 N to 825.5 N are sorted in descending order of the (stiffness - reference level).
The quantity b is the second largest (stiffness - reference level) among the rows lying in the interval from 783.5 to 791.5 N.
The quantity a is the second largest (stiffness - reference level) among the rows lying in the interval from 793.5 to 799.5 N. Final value -26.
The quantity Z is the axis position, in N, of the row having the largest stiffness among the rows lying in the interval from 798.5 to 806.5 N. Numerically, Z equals 805.0 N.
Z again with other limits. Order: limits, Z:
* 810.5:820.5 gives 818.0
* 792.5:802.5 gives 802.0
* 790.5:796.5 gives 796.0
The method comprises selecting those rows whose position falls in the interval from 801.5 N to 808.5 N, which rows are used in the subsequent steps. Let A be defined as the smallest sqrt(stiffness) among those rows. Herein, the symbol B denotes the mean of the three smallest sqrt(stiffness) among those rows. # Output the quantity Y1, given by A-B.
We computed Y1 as -0.31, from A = 15.7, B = 16.0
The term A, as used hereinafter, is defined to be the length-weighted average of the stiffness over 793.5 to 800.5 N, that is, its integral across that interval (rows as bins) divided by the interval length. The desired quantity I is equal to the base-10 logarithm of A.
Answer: 2.33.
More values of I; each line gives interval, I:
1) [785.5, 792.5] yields 2.31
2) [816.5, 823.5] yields 2.57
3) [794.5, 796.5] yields 2.33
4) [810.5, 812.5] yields 2.53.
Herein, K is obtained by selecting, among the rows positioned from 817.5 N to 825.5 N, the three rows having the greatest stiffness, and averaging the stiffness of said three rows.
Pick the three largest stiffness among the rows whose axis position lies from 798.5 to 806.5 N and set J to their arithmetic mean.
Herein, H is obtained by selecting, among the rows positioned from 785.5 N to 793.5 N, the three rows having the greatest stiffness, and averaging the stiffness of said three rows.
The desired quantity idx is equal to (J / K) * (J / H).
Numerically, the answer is 0.9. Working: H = 210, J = 271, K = 387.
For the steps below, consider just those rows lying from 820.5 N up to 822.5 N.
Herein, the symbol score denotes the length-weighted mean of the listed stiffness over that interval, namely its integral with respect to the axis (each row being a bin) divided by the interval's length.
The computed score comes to 360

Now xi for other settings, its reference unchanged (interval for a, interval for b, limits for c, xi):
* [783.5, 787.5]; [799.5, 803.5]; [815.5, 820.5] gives 15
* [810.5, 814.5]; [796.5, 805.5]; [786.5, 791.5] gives 7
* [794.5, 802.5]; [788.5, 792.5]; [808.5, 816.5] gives -1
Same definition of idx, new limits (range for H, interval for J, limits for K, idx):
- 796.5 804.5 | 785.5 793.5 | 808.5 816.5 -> 0.5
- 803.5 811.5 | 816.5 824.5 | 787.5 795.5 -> 2.3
